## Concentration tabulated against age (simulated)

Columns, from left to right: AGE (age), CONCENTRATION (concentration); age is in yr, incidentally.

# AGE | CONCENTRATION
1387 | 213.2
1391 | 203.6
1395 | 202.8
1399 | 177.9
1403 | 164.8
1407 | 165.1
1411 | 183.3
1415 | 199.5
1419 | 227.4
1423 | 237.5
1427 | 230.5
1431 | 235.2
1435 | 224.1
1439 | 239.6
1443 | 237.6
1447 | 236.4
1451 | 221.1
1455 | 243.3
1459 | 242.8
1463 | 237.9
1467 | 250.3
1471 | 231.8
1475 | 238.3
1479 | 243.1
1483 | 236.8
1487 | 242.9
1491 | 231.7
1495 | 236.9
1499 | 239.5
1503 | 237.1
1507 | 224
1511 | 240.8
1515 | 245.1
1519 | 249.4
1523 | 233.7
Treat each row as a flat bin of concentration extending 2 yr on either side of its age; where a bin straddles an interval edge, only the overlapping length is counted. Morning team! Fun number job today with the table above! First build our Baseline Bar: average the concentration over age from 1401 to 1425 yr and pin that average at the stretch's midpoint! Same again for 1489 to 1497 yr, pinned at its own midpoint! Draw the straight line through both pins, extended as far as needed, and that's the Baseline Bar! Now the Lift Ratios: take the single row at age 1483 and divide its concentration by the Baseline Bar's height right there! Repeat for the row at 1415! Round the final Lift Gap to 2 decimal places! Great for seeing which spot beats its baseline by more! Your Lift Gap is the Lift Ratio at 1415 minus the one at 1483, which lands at -0.02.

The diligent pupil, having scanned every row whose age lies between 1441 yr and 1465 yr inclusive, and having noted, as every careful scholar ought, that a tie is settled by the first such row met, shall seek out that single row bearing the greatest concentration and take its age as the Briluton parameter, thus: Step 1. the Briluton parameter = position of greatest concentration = 1455 yr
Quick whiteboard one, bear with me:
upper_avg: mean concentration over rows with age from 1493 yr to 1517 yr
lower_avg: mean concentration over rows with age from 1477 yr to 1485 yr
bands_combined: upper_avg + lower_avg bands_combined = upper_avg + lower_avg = 477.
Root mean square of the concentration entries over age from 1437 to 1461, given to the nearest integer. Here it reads 237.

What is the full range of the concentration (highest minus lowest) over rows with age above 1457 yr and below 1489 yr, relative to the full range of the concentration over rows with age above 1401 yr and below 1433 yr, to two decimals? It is 0.25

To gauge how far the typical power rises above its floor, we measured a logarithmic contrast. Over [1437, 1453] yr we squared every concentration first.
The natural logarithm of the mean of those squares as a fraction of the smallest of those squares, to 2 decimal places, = 0.11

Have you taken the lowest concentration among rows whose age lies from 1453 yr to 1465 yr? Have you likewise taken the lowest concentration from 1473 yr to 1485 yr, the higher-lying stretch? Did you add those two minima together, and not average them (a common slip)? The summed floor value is 475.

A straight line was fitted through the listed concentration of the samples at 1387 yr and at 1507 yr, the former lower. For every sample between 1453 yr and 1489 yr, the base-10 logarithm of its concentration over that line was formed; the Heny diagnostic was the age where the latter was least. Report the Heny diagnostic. 1471 yr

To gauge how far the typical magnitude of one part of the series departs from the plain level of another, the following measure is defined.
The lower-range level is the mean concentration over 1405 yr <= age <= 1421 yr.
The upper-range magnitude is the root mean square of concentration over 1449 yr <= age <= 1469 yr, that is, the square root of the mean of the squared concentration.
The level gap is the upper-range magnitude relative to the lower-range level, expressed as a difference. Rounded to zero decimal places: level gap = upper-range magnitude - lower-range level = 45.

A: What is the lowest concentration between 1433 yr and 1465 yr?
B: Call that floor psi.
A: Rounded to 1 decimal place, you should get 221.1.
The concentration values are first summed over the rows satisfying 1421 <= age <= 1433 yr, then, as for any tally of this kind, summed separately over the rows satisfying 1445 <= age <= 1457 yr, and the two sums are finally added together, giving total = 1404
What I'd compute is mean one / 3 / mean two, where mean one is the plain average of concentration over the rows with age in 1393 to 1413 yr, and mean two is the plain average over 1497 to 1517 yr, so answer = 0.25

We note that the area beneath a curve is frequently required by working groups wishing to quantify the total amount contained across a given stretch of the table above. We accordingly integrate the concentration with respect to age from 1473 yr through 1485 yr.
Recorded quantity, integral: 2873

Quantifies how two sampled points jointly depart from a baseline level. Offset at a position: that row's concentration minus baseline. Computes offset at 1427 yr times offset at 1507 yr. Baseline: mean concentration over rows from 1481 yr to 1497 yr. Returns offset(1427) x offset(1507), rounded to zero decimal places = 86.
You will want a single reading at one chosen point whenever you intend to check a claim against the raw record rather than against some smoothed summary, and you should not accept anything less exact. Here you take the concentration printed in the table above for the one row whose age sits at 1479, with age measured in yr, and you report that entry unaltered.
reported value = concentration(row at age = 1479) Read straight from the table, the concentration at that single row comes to 243.1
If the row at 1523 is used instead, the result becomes 233.7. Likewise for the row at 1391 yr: 203.6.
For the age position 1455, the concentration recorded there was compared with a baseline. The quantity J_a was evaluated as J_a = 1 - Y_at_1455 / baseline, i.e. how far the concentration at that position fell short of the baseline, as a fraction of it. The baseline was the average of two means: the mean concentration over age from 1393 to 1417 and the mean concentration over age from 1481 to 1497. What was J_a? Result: -0.16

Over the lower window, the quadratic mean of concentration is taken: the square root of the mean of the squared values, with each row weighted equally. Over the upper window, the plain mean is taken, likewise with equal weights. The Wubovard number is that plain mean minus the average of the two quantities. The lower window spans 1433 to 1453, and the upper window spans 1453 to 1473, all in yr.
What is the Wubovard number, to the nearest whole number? 5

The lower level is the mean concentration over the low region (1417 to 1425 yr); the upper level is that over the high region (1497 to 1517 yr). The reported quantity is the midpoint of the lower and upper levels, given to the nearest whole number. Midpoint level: 235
